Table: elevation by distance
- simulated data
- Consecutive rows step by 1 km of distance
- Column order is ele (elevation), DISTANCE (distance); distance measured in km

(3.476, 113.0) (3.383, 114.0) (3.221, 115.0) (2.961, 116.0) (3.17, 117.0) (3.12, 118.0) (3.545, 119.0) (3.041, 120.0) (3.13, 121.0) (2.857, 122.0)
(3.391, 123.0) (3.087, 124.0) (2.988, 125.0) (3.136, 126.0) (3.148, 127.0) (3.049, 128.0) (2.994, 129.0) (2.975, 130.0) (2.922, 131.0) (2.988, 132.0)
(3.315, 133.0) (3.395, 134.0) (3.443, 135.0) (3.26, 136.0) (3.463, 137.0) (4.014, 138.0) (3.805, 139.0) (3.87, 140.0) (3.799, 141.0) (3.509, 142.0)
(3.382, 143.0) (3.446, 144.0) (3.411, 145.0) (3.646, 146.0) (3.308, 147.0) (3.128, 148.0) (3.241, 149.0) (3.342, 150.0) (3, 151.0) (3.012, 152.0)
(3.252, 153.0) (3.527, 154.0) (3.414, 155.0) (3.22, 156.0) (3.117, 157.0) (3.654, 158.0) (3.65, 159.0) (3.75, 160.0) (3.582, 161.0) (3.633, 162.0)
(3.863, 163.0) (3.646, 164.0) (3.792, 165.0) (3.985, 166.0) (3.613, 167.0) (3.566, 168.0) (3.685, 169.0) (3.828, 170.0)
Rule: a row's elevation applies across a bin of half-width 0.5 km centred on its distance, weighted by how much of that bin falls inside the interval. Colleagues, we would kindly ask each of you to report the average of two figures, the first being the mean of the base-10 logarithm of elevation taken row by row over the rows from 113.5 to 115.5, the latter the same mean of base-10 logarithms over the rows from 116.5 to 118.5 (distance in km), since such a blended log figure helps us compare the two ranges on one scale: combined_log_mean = 0.508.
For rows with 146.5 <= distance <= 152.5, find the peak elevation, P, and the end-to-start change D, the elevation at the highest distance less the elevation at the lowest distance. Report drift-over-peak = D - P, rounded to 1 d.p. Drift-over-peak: -3.6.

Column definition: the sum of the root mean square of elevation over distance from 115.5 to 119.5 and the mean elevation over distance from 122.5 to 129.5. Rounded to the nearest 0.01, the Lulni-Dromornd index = 6.32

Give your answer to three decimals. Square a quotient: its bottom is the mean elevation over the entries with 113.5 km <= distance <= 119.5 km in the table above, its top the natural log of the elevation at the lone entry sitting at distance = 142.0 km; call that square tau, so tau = 0.151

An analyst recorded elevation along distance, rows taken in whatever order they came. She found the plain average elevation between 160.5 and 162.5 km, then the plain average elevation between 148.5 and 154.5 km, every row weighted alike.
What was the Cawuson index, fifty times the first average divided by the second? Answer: 55.9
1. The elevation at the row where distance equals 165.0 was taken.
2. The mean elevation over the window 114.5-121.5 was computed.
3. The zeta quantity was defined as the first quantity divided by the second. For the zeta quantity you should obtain 1.20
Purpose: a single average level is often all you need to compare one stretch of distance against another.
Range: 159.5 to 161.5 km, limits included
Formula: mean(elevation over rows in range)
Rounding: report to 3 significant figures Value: 3.67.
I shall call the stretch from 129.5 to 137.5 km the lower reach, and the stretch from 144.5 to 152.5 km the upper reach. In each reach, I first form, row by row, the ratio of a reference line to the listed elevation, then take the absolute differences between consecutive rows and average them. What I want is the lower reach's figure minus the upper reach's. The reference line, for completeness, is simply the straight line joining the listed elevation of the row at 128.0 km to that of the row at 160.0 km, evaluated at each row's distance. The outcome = -0.021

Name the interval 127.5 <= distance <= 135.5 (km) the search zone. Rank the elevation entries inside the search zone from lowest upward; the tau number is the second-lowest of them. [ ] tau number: 2.975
